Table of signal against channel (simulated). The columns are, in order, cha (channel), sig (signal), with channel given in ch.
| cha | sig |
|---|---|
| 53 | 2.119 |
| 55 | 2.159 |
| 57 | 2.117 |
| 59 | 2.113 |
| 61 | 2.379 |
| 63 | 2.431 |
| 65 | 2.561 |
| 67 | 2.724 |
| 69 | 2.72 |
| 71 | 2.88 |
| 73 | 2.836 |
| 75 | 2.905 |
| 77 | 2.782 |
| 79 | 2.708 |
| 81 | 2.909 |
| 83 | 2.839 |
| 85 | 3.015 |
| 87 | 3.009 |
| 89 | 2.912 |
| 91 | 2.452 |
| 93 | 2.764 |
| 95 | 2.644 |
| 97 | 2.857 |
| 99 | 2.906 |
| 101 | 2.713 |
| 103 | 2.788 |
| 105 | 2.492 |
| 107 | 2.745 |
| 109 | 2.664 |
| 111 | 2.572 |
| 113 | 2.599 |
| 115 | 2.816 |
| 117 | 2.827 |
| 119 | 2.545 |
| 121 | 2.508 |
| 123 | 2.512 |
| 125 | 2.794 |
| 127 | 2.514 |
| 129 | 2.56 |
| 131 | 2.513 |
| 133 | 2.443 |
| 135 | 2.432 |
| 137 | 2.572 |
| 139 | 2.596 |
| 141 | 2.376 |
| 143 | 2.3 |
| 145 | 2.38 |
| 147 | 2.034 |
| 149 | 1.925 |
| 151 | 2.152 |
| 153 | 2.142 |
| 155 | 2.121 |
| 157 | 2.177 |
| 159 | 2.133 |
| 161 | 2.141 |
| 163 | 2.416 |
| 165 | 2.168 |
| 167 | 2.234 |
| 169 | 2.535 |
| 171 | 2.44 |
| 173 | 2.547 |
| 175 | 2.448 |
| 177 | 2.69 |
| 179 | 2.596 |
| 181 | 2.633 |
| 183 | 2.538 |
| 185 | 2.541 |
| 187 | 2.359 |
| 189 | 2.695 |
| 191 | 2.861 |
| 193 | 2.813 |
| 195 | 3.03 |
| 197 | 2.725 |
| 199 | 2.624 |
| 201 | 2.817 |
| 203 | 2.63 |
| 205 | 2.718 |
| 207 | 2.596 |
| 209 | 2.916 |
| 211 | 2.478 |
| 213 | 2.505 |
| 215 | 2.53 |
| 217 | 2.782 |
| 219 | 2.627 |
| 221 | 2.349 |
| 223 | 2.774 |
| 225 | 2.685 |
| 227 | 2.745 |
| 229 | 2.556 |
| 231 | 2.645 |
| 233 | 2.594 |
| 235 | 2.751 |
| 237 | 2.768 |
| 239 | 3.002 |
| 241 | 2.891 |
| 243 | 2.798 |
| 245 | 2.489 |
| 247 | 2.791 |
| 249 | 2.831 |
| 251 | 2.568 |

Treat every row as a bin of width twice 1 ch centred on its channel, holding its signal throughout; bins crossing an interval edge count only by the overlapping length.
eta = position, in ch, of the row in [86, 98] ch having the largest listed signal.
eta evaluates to 87 ch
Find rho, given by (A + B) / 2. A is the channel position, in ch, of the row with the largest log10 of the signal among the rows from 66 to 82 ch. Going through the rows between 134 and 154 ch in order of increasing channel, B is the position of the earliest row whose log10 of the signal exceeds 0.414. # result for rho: 110 ch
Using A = 81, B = 139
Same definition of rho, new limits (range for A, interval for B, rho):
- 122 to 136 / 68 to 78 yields 97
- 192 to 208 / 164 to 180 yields 186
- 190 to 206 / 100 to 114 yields 148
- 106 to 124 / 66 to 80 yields 92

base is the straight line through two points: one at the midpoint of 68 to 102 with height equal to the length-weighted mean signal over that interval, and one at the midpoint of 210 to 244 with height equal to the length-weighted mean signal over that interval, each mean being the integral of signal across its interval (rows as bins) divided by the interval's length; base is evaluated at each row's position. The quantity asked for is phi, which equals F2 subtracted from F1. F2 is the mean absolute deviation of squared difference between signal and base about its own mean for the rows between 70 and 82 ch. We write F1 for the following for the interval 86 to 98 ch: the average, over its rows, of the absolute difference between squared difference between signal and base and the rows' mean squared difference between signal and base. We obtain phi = 0.03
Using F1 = 0.03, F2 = 0.004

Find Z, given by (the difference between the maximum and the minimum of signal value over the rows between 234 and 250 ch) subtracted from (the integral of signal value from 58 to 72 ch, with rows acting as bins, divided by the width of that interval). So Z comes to 2.03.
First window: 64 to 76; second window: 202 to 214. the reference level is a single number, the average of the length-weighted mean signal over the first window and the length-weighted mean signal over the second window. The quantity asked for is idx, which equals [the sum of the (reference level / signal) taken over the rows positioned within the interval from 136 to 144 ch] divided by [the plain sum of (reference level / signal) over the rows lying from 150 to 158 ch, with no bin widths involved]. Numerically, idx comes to 0.88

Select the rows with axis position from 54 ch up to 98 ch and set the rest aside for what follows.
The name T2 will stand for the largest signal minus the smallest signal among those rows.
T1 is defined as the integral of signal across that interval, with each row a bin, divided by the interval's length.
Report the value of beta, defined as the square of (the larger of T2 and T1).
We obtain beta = 7.1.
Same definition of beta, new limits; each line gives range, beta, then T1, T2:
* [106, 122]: 7.1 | 2.66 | 0.3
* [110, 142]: 6.6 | 2.57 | 0.5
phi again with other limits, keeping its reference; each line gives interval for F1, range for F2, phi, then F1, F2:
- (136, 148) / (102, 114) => 0.10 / 0.12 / 0.026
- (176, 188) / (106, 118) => 0.01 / 0.03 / 0.016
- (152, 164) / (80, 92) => 0.04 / 0.07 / 0.031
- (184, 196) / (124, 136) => 0.02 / 0.04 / 0.029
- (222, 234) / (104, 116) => -0.02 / 0.00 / 0.026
